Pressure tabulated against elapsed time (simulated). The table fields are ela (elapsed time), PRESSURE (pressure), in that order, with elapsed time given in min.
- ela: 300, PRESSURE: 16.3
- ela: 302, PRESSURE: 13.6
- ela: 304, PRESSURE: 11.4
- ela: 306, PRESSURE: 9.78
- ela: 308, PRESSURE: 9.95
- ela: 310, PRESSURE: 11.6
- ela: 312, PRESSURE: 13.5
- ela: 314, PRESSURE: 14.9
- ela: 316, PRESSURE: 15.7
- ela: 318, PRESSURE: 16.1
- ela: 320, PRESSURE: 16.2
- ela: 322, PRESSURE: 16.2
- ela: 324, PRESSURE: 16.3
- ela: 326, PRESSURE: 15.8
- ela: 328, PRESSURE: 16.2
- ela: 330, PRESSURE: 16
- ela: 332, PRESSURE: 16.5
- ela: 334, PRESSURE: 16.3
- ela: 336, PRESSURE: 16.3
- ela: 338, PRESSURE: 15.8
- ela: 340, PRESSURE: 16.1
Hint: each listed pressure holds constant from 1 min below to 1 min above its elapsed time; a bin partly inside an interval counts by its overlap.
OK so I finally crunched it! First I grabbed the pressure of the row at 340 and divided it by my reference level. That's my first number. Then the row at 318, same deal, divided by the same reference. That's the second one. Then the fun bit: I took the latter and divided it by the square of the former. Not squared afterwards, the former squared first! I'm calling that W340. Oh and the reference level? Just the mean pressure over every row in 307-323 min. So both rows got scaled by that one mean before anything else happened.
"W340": 0.89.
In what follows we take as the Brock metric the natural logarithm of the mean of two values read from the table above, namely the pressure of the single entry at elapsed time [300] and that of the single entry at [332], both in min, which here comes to 2.80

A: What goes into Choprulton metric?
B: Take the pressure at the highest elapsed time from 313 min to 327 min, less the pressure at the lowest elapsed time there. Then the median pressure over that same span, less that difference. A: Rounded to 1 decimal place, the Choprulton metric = 15.2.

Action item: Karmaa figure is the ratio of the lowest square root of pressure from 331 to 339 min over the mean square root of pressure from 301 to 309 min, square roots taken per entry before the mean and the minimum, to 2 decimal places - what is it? 1.19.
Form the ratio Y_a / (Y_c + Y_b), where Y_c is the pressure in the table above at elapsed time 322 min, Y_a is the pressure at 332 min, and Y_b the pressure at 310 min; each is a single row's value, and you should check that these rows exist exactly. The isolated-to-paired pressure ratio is 0.594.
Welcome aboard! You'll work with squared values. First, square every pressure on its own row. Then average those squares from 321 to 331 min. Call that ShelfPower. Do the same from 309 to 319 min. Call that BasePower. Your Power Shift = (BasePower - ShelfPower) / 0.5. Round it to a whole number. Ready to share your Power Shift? -101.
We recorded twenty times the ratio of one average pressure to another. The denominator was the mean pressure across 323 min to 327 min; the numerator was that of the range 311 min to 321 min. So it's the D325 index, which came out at 19.0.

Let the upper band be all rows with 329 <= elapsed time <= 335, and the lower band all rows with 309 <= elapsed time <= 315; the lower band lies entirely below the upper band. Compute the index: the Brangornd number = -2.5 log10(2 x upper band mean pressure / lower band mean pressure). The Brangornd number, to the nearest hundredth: -0.97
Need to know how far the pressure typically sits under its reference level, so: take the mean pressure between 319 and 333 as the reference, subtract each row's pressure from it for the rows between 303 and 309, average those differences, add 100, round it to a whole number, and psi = 106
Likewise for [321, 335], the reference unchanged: 100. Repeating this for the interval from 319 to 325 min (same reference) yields 100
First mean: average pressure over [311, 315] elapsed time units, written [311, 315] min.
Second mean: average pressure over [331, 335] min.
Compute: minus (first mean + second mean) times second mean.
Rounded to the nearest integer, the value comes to -502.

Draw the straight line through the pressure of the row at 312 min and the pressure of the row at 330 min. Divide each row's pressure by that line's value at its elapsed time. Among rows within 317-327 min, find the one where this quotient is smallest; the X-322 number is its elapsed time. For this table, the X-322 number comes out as 326 min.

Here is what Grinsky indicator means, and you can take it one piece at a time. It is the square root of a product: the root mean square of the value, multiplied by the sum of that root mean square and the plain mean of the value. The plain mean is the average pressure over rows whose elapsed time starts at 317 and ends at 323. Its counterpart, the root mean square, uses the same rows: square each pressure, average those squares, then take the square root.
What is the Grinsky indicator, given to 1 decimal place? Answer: 22.9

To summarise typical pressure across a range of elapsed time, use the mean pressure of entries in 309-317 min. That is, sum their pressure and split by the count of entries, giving 13.9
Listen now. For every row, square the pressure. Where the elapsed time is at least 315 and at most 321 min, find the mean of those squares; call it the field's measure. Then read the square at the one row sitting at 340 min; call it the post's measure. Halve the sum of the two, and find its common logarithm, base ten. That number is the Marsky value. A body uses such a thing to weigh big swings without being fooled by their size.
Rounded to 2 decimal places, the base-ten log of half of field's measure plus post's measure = 2.41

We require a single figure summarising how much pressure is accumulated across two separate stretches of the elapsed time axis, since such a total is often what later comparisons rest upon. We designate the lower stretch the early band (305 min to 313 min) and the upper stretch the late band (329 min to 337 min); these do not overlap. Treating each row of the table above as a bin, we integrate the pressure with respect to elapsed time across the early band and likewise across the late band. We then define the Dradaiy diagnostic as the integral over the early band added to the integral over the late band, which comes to 220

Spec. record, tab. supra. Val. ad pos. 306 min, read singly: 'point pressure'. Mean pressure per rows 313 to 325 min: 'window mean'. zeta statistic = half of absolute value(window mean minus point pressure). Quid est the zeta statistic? 3.1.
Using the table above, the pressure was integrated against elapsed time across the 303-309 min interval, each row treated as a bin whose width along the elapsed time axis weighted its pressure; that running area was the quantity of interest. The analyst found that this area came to 62.3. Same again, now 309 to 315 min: 80.0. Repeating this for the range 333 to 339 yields 96.8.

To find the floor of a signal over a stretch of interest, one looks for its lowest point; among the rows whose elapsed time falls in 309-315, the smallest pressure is 11.6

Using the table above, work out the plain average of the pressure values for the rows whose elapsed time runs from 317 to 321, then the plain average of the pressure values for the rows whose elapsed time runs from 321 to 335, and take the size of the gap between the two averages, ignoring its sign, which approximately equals 0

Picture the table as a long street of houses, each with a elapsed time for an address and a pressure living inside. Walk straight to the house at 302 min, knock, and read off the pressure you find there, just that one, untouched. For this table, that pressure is 13.6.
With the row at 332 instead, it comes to 16.5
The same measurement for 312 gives 13.5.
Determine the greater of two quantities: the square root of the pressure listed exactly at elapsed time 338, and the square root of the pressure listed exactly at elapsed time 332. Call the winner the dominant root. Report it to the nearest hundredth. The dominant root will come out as 4.06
